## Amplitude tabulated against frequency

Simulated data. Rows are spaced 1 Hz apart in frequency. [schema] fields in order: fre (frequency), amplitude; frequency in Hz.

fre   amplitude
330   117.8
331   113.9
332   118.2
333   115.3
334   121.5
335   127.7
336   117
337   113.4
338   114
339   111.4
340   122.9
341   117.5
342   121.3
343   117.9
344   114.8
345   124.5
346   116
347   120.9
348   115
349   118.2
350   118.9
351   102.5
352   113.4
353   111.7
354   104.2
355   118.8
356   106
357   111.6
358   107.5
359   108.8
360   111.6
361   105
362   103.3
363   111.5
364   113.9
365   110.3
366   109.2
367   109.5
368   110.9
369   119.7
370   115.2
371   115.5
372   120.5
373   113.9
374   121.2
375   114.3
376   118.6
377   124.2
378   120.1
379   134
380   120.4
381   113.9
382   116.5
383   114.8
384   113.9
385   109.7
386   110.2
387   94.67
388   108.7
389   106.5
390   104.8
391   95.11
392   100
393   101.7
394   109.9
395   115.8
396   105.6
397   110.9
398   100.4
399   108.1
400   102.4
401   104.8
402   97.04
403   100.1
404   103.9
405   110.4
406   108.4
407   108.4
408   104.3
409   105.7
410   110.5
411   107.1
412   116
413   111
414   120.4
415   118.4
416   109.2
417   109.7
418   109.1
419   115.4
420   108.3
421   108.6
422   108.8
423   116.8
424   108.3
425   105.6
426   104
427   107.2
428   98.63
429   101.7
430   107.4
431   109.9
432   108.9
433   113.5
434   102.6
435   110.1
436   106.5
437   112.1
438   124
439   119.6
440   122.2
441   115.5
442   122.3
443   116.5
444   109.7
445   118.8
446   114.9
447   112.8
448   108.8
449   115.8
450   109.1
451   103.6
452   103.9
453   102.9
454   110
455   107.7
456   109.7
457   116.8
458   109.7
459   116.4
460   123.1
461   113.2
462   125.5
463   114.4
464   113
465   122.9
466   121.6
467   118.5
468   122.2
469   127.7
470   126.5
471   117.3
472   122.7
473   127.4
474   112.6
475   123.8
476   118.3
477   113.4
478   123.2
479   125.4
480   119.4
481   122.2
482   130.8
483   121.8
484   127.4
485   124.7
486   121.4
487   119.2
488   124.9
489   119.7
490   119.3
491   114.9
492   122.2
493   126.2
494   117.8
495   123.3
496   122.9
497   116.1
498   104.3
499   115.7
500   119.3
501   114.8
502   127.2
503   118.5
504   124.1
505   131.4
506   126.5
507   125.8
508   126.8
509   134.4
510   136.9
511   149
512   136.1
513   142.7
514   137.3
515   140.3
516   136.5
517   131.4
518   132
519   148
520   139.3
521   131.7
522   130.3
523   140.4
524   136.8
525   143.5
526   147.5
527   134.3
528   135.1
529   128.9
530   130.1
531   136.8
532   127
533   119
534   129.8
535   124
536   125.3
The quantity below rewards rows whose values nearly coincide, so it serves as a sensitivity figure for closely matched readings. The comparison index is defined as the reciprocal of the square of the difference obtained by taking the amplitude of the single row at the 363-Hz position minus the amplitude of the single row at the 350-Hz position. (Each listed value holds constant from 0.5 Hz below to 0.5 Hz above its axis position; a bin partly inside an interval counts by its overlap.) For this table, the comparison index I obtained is 0.018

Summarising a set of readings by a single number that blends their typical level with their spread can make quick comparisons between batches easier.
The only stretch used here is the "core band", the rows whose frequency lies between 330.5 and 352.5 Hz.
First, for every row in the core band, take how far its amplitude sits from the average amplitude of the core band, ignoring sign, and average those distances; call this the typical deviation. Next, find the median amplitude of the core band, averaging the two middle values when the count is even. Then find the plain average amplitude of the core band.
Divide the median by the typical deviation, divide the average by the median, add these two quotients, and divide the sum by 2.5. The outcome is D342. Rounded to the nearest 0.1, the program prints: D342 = 12.9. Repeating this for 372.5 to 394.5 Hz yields 6.6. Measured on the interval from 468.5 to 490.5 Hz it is 13.9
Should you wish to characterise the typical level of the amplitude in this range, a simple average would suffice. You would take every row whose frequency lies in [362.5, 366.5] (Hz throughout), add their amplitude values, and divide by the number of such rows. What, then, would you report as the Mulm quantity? 111.2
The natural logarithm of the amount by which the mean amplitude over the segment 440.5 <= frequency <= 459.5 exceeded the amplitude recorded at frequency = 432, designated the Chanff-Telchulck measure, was 1.1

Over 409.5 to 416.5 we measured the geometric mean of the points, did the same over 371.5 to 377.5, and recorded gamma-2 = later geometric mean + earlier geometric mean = 232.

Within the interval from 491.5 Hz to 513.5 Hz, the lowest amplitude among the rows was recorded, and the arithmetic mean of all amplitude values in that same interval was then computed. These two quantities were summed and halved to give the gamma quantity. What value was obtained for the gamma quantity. 115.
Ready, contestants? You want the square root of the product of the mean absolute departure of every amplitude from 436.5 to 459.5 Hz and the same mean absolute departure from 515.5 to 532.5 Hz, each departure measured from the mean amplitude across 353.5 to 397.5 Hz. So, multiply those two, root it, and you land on 11.1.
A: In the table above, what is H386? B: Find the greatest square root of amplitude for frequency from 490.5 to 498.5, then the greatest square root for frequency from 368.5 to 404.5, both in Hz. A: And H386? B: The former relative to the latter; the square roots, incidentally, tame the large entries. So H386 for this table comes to 0.97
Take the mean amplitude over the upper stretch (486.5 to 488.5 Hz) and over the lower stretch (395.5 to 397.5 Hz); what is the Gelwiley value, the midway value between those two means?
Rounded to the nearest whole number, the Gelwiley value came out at 115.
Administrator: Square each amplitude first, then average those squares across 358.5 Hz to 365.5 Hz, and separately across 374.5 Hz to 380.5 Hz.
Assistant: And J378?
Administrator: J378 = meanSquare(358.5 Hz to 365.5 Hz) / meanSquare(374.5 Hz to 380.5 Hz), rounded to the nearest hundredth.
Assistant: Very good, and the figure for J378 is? 0.80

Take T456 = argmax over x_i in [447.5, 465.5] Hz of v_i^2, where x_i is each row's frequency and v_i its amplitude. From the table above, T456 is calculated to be 462 Hz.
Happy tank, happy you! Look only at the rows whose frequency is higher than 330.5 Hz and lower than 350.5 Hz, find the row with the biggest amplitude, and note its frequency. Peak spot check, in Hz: 335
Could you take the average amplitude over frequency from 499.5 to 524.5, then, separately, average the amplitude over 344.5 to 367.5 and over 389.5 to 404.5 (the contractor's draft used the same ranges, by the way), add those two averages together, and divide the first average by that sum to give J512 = 0.61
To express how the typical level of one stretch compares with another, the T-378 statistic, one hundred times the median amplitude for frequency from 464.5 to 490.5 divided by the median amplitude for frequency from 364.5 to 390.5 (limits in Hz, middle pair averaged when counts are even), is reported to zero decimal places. 107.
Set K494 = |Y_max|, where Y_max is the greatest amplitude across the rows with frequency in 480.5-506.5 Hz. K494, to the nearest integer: 131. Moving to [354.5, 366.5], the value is 119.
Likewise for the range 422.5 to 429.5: 117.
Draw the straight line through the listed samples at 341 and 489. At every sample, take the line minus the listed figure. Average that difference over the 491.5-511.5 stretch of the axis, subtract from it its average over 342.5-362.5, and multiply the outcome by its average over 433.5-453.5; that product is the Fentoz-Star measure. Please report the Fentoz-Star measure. -61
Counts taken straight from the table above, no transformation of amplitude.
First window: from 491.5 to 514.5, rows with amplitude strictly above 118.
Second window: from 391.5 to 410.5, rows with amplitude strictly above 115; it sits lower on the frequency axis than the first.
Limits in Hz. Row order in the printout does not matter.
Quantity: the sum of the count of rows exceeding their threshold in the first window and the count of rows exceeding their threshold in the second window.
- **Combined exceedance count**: 19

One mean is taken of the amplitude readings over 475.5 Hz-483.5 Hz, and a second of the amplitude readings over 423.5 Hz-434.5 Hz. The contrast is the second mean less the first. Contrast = -16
